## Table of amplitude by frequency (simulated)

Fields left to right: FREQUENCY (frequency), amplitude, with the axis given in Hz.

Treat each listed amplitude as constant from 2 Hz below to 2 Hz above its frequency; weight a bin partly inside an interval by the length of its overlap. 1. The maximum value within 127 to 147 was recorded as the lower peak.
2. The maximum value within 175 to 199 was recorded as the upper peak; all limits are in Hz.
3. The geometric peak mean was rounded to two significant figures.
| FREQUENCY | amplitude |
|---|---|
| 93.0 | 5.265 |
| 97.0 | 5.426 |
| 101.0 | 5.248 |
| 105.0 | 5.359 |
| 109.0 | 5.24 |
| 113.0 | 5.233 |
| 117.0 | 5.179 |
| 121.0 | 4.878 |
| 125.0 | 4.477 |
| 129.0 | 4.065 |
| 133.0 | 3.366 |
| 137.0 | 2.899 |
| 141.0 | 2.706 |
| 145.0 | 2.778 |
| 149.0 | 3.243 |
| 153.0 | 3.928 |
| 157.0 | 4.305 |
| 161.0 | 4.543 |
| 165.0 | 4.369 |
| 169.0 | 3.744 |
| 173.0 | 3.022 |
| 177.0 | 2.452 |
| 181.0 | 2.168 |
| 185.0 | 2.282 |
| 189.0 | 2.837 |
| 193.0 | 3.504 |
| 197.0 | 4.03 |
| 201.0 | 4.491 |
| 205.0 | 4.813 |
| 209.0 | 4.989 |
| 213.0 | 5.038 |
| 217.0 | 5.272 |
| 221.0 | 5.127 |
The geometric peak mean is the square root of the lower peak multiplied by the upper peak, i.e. 4.0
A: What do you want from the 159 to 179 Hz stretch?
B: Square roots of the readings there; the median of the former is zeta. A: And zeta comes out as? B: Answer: 1.9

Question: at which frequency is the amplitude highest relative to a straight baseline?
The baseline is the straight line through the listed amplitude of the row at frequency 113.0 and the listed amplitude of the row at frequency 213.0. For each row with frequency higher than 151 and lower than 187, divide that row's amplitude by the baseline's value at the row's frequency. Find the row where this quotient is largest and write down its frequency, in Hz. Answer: 161.0 Hz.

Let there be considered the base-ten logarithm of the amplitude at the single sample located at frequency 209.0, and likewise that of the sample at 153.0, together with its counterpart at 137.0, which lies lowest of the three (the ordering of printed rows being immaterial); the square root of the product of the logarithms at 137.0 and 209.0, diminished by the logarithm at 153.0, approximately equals -0.03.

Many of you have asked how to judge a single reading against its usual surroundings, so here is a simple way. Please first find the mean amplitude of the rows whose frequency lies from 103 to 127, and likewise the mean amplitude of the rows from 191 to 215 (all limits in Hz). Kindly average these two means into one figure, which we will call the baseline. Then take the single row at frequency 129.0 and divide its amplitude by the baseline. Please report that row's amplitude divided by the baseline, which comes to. 0.85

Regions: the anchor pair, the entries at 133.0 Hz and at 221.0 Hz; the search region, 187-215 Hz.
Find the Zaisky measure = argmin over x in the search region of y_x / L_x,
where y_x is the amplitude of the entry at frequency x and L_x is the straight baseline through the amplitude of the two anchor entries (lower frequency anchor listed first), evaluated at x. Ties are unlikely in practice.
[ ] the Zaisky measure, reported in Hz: 189.0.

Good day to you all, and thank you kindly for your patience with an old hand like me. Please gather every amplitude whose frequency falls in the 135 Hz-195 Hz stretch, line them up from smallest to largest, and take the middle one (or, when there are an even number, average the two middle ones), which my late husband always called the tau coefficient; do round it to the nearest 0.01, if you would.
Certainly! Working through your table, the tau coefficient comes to 3.02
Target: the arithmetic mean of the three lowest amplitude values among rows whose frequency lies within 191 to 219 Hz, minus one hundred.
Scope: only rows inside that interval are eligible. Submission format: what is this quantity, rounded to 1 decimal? -96.0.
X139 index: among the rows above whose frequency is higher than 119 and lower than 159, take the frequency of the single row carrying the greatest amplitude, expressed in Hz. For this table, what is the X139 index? 121.0 Hz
